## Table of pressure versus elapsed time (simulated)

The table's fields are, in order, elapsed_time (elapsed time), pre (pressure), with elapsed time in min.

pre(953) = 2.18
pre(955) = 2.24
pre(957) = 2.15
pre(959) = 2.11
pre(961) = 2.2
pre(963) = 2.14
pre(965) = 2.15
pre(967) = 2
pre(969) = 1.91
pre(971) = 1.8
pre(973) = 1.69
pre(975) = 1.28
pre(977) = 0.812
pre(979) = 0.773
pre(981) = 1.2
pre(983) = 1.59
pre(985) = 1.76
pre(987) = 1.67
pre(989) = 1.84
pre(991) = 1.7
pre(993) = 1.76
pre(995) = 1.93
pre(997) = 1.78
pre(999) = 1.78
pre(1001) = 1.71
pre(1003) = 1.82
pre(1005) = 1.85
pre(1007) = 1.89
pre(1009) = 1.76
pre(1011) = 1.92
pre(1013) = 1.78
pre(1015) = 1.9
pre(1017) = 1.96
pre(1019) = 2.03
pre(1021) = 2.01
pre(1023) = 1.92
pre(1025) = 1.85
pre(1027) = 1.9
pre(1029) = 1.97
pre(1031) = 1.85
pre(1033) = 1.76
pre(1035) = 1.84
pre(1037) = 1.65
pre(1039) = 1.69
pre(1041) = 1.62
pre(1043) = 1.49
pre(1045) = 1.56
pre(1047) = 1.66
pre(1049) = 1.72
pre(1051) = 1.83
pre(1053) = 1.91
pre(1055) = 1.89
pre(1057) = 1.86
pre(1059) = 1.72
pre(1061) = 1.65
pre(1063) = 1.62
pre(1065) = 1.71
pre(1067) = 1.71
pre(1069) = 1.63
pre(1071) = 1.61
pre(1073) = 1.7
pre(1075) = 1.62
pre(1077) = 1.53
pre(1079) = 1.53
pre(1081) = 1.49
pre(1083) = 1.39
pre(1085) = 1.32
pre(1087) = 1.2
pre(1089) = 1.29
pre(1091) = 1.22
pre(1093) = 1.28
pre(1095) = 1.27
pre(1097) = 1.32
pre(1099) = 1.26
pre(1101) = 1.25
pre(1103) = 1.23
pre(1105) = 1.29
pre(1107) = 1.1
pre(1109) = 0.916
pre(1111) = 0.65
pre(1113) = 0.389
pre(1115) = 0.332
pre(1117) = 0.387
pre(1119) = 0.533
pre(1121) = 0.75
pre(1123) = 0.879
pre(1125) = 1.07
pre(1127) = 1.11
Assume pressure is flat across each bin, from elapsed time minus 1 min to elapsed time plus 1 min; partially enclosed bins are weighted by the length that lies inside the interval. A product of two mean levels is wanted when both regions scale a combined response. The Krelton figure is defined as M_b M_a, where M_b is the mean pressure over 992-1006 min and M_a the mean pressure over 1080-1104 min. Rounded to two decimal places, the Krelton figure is 2.33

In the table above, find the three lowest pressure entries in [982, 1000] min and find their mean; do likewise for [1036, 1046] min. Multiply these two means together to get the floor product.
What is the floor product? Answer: 2.6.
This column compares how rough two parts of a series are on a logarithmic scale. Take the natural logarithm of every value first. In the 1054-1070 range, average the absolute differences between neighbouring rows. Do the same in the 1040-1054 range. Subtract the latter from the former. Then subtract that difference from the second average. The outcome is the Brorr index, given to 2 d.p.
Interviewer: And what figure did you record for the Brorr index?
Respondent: 0.07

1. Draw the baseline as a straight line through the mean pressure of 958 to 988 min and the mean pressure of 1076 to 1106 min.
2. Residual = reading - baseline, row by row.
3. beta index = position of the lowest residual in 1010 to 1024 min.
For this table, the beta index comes 1013 min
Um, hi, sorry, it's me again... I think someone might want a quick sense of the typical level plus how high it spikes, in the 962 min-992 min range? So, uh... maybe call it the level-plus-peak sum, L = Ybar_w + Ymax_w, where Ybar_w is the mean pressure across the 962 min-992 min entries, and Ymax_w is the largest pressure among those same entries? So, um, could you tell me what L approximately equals 3.77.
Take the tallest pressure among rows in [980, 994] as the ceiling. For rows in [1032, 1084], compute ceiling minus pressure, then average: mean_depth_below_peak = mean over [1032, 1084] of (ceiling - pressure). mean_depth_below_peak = 0.17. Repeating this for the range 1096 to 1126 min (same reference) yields 0.95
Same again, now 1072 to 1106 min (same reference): 0.48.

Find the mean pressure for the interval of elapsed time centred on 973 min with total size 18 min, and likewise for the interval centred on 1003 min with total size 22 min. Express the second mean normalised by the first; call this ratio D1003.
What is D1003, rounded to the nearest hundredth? 1.20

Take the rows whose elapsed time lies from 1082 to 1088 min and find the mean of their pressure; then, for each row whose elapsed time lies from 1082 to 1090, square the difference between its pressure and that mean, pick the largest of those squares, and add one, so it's 1.01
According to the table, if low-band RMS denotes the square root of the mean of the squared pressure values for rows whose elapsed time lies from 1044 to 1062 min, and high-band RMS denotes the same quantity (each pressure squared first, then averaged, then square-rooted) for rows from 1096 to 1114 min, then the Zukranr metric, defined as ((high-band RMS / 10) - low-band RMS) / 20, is -0.083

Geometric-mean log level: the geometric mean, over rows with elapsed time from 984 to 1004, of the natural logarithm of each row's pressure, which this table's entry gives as 0.572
